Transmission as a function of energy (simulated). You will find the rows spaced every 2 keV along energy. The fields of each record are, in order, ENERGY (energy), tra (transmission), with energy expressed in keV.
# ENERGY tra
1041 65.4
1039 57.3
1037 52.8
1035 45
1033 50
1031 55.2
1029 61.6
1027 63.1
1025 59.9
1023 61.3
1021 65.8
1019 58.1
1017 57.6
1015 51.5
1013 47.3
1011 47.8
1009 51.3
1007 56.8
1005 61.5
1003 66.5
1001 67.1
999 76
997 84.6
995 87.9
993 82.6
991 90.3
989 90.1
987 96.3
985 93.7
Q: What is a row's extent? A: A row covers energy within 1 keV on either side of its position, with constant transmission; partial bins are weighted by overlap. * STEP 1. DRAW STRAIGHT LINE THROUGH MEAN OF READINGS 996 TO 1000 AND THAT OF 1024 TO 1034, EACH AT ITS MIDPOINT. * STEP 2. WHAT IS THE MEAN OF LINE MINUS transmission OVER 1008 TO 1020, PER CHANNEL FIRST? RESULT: 17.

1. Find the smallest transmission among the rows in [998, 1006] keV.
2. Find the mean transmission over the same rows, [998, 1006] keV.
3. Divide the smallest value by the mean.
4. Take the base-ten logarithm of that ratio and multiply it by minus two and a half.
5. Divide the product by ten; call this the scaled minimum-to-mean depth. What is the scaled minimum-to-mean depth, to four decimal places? 0.0105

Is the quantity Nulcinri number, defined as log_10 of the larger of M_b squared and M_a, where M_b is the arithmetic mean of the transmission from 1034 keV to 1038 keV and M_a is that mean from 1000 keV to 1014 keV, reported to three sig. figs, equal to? 3.38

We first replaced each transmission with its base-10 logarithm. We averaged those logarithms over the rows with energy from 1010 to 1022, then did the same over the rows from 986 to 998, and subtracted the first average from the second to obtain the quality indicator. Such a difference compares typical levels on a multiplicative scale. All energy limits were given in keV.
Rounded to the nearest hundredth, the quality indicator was 0.21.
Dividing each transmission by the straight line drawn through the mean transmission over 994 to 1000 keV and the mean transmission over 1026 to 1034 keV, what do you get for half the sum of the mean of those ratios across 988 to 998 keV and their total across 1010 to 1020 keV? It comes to 2.41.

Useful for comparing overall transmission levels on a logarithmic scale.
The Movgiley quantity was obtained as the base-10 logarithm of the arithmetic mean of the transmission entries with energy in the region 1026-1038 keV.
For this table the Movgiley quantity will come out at 1.74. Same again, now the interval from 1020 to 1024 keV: 1.80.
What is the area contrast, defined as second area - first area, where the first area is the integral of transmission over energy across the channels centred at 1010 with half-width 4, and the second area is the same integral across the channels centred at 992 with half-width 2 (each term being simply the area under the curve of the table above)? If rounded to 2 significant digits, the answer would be -61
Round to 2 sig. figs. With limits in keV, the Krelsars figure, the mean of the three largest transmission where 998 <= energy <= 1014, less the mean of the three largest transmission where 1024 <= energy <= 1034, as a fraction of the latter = 0.14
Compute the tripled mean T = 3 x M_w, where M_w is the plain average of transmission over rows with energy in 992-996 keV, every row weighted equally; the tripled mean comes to 256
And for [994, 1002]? 237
